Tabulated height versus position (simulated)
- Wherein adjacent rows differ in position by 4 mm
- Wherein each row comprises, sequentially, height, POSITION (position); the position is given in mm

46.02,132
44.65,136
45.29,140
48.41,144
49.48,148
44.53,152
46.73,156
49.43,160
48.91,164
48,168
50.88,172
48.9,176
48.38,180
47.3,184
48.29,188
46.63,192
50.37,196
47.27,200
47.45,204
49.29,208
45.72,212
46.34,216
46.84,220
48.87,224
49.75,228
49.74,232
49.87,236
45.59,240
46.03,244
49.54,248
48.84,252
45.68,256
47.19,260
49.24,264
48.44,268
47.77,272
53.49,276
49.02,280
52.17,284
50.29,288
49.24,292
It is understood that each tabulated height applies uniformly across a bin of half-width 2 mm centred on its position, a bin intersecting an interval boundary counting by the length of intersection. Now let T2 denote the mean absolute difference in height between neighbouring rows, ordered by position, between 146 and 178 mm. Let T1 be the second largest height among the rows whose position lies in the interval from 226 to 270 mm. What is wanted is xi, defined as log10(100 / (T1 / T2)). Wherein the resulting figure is 0.67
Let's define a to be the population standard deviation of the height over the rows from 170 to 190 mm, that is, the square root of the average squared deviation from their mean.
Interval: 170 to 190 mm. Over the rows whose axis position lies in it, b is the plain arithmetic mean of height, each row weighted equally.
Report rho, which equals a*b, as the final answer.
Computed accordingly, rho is 58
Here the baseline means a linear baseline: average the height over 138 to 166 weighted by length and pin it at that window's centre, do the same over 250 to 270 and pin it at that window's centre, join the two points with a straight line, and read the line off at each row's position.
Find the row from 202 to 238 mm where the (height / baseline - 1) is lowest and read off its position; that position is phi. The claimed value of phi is 212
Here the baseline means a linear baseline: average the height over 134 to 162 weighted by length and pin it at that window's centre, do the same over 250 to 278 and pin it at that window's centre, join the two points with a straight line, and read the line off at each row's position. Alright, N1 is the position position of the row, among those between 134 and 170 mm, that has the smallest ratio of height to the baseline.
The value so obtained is 152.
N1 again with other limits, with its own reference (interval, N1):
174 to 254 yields 240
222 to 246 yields 240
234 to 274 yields 256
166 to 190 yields 184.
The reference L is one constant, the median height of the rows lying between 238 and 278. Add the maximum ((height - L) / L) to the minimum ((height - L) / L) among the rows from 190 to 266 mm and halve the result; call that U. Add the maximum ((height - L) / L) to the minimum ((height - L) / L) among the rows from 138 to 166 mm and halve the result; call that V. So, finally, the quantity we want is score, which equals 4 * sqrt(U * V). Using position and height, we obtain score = 0.031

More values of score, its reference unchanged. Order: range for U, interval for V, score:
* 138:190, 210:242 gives 0.032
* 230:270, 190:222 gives 0.012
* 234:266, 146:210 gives 0.032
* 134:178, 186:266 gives 0.019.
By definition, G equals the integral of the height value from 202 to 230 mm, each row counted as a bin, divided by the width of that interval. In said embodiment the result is 47.8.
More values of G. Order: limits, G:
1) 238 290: 48.7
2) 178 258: 47.9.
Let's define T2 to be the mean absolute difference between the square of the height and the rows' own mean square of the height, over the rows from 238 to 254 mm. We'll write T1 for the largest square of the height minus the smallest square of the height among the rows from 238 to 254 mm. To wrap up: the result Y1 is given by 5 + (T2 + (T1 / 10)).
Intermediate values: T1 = 376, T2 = 161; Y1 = 203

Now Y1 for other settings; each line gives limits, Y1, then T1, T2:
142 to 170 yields 175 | 465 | 124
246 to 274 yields 142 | 368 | 100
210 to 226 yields 126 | 298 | 92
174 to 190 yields 64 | 154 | 44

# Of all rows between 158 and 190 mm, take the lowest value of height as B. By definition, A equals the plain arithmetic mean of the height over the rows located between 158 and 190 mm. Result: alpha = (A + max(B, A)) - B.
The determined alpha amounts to 50.2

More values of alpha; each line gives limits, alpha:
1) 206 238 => 50.9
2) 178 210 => 49.6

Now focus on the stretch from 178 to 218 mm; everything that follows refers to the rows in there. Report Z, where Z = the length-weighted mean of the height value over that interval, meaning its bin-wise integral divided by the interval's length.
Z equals 47.7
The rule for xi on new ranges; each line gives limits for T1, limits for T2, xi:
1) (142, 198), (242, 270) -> 0.59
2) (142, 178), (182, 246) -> 0.51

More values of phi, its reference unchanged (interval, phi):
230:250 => 240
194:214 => 212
